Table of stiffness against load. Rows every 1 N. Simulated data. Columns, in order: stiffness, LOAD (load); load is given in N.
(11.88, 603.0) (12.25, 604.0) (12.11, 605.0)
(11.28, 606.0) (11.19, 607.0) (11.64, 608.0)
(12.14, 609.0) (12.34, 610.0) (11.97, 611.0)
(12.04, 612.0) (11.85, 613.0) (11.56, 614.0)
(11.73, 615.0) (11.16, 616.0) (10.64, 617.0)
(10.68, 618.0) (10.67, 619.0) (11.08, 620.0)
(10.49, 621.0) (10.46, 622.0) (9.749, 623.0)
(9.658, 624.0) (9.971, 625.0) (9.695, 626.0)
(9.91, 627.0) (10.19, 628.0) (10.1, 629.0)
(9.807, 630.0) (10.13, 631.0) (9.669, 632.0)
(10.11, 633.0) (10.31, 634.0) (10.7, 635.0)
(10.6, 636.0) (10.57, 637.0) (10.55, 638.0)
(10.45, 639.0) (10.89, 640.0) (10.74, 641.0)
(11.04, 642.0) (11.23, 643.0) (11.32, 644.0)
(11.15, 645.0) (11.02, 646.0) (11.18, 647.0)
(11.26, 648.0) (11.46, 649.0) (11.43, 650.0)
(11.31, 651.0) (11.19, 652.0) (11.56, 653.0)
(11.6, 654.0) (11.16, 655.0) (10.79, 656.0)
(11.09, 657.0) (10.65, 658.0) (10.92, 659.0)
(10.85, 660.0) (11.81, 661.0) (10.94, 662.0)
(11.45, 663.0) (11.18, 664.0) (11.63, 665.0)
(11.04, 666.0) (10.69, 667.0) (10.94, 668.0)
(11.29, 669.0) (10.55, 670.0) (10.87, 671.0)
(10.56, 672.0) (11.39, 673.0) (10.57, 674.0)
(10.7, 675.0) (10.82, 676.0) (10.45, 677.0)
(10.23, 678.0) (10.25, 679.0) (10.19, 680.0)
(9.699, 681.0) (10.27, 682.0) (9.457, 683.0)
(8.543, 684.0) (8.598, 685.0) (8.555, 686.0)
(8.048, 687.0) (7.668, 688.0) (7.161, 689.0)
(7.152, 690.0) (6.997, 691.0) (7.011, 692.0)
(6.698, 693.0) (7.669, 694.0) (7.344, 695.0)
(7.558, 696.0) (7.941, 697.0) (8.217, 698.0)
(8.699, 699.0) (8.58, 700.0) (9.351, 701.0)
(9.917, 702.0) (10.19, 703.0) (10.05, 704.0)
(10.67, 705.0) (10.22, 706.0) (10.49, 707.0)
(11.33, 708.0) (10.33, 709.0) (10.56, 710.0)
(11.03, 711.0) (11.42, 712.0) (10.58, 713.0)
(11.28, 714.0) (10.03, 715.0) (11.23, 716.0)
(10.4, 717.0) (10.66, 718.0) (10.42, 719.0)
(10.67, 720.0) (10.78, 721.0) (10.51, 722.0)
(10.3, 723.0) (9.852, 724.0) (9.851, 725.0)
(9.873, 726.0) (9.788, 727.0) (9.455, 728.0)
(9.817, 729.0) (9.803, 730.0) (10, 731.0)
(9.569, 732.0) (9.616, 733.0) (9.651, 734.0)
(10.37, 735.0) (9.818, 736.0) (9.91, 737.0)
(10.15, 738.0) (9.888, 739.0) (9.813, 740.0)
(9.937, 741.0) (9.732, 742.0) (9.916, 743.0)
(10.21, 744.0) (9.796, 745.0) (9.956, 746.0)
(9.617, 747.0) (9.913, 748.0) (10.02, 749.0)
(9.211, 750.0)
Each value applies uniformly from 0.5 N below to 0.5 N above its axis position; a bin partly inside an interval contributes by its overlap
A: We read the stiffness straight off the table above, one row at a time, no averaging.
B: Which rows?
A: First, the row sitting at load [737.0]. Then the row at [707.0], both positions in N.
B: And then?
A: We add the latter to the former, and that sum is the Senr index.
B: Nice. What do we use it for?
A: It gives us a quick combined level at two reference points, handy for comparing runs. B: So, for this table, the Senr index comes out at 20.4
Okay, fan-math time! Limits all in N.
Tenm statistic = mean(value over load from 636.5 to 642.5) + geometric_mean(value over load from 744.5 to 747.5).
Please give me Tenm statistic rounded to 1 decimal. 20.5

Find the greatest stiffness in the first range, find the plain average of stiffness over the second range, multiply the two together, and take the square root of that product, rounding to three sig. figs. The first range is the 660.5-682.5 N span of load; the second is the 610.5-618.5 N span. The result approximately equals 11.6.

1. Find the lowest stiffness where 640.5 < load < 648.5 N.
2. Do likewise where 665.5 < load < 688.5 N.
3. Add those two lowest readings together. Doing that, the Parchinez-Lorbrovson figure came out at 18.4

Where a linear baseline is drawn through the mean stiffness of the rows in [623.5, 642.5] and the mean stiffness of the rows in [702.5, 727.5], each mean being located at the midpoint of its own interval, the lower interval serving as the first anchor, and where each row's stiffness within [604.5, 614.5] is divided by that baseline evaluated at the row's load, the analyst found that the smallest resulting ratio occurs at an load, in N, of 607.0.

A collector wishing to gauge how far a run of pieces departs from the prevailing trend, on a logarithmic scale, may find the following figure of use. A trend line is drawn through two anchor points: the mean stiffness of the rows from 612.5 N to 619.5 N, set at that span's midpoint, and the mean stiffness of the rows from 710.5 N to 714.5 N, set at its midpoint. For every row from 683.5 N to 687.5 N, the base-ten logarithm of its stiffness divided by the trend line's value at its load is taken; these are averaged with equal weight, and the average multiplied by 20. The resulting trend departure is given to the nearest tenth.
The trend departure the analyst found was -2.4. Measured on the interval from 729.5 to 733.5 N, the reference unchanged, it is -1.1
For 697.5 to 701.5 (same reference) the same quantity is -2.1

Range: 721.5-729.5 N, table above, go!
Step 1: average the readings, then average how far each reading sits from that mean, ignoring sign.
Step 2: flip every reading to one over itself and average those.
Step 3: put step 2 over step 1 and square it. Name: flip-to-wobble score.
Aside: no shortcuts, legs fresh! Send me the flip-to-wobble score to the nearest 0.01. 0.18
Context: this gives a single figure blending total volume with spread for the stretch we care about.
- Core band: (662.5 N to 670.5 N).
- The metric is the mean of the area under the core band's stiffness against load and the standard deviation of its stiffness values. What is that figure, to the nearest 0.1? 44.6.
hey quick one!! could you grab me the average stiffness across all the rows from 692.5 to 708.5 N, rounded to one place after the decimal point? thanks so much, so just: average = 9.1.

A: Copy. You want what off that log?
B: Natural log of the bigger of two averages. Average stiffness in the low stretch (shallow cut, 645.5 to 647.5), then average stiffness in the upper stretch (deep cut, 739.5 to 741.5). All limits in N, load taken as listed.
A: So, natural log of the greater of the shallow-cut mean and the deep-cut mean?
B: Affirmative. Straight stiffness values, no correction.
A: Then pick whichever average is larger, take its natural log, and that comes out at 2.41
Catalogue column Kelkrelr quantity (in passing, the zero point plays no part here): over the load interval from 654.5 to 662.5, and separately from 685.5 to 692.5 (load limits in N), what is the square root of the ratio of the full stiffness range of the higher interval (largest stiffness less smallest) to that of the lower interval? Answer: 1.16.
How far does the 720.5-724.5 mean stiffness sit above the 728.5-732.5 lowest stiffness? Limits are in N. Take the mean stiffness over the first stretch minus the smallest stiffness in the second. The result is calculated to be 0.8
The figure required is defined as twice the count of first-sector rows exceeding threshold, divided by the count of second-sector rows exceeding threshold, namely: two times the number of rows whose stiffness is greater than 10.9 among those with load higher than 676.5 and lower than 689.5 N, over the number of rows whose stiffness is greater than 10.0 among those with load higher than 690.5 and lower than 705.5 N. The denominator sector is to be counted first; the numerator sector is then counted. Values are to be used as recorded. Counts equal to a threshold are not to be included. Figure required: 0.0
